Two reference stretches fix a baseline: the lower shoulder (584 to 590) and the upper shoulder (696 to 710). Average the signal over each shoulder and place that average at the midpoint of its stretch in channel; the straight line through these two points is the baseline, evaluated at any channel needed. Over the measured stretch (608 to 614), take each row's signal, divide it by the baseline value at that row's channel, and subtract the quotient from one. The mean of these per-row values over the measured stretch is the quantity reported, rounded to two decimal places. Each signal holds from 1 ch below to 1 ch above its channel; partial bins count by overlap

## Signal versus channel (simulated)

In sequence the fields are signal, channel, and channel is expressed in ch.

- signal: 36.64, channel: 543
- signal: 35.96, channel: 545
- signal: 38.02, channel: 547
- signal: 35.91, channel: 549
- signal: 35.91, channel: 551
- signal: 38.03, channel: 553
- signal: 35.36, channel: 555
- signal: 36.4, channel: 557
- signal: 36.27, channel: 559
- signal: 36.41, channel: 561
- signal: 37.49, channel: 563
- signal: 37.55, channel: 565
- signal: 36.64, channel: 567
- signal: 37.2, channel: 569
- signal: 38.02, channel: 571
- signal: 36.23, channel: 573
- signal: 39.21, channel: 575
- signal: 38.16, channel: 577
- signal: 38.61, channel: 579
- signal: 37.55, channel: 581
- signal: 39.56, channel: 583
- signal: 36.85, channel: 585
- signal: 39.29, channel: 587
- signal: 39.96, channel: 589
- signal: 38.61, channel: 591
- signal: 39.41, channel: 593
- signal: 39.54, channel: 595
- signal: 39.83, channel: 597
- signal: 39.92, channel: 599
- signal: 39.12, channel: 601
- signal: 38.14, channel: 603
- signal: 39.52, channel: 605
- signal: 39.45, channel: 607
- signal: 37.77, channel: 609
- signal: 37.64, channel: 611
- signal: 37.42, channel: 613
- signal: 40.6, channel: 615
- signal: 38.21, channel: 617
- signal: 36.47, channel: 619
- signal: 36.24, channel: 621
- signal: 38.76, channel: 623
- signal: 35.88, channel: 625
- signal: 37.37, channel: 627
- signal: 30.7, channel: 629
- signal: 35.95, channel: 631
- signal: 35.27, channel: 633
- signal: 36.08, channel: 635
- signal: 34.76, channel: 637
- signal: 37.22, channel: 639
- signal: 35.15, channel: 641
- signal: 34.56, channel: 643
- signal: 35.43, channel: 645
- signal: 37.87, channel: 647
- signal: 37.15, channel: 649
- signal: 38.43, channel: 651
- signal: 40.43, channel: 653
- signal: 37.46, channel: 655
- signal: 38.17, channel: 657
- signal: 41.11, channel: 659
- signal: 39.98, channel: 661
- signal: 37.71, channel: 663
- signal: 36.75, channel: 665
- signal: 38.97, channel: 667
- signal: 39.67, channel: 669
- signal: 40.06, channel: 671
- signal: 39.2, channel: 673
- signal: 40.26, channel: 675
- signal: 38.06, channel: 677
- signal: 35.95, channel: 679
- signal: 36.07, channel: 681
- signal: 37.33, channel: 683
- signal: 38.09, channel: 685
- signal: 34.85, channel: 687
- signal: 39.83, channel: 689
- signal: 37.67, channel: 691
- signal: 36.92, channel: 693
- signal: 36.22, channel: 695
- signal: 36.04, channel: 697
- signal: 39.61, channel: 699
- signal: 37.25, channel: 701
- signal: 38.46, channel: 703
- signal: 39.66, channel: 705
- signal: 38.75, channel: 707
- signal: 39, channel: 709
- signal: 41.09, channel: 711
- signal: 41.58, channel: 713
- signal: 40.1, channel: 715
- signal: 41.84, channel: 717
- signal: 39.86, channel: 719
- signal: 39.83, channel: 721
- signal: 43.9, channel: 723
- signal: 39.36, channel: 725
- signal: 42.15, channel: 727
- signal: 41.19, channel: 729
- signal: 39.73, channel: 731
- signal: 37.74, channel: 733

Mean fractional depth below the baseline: 0.03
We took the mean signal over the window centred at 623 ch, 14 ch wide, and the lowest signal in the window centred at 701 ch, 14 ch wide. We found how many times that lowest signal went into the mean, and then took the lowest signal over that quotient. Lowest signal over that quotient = 36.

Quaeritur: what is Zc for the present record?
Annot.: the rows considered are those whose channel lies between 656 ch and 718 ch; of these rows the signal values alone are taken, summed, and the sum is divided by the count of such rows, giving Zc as 38.6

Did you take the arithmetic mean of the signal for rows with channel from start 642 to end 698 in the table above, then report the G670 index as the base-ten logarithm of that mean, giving 1.578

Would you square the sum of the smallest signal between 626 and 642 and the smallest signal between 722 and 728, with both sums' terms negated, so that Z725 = 4908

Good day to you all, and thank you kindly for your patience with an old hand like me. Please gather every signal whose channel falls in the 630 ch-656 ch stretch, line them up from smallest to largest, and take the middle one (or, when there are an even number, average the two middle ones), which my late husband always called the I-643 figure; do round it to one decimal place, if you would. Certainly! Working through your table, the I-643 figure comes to 36.1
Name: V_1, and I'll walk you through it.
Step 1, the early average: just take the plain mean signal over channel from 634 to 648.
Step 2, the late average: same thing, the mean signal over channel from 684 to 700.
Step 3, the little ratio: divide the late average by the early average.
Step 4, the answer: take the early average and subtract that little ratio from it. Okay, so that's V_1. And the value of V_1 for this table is 34.8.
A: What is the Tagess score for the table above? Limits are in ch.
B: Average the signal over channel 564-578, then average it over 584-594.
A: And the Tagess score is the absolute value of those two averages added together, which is 76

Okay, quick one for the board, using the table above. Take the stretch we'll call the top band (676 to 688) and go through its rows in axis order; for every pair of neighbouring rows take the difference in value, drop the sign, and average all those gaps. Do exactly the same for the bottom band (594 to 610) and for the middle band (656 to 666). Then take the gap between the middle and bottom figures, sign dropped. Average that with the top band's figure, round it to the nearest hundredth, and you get 1.28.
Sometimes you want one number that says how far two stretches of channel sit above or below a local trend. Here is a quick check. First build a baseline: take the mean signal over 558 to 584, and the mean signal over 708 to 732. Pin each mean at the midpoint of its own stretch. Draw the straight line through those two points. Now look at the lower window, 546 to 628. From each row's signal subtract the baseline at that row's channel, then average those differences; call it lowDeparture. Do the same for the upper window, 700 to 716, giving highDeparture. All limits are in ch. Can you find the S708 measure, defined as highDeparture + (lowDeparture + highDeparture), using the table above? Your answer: -2.2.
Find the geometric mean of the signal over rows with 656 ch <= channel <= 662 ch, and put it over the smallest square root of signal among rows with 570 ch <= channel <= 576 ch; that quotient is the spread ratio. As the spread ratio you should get 6.60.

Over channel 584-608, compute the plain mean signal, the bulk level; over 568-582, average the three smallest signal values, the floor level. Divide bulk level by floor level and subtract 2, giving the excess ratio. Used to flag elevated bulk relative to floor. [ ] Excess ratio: -0.94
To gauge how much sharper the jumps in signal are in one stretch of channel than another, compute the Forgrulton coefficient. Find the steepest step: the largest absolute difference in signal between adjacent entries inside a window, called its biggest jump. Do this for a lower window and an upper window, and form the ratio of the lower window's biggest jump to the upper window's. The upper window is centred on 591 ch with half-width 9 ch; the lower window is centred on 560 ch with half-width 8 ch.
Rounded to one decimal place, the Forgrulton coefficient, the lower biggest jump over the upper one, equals 1.0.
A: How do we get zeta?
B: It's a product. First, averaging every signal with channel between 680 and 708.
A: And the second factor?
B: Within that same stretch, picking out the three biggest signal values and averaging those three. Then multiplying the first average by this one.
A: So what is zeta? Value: 1494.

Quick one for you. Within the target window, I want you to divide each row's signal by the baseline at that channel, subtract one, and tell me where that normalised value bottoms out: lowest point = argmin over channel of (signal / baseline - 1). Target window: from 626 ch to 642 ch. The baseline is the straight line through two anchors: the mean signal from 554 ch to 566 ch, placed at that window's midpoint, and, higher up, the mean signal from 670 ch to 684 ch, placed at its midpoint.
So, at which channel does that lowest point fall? 629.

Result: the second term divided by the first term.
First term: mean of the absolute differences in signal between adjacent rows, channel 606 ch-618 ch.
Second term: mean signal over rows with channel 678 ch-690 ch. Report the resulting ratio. 24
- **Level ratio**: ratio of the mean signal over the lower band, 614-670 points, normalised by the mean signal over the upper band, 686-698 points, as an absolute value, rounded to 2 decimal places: 1.01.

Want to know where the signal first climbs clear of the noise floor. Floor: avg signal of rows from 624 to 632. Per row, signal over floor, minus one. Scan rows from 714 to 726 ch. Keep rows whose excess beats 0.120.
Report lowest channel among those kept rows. 715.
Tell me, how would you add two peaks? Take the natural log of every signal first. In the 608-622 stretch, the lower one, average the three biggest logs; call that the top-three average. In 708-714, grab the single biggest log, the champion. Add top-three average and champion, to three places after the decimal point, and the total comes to 7.387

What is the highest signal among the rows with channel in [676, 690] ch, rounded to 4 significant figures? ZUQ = 39.83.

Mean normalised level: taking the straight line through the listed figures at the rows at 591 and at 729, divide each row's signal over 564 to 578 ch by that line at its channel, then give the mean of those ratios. 0.983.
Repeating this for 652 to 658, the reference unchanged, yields 0.972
